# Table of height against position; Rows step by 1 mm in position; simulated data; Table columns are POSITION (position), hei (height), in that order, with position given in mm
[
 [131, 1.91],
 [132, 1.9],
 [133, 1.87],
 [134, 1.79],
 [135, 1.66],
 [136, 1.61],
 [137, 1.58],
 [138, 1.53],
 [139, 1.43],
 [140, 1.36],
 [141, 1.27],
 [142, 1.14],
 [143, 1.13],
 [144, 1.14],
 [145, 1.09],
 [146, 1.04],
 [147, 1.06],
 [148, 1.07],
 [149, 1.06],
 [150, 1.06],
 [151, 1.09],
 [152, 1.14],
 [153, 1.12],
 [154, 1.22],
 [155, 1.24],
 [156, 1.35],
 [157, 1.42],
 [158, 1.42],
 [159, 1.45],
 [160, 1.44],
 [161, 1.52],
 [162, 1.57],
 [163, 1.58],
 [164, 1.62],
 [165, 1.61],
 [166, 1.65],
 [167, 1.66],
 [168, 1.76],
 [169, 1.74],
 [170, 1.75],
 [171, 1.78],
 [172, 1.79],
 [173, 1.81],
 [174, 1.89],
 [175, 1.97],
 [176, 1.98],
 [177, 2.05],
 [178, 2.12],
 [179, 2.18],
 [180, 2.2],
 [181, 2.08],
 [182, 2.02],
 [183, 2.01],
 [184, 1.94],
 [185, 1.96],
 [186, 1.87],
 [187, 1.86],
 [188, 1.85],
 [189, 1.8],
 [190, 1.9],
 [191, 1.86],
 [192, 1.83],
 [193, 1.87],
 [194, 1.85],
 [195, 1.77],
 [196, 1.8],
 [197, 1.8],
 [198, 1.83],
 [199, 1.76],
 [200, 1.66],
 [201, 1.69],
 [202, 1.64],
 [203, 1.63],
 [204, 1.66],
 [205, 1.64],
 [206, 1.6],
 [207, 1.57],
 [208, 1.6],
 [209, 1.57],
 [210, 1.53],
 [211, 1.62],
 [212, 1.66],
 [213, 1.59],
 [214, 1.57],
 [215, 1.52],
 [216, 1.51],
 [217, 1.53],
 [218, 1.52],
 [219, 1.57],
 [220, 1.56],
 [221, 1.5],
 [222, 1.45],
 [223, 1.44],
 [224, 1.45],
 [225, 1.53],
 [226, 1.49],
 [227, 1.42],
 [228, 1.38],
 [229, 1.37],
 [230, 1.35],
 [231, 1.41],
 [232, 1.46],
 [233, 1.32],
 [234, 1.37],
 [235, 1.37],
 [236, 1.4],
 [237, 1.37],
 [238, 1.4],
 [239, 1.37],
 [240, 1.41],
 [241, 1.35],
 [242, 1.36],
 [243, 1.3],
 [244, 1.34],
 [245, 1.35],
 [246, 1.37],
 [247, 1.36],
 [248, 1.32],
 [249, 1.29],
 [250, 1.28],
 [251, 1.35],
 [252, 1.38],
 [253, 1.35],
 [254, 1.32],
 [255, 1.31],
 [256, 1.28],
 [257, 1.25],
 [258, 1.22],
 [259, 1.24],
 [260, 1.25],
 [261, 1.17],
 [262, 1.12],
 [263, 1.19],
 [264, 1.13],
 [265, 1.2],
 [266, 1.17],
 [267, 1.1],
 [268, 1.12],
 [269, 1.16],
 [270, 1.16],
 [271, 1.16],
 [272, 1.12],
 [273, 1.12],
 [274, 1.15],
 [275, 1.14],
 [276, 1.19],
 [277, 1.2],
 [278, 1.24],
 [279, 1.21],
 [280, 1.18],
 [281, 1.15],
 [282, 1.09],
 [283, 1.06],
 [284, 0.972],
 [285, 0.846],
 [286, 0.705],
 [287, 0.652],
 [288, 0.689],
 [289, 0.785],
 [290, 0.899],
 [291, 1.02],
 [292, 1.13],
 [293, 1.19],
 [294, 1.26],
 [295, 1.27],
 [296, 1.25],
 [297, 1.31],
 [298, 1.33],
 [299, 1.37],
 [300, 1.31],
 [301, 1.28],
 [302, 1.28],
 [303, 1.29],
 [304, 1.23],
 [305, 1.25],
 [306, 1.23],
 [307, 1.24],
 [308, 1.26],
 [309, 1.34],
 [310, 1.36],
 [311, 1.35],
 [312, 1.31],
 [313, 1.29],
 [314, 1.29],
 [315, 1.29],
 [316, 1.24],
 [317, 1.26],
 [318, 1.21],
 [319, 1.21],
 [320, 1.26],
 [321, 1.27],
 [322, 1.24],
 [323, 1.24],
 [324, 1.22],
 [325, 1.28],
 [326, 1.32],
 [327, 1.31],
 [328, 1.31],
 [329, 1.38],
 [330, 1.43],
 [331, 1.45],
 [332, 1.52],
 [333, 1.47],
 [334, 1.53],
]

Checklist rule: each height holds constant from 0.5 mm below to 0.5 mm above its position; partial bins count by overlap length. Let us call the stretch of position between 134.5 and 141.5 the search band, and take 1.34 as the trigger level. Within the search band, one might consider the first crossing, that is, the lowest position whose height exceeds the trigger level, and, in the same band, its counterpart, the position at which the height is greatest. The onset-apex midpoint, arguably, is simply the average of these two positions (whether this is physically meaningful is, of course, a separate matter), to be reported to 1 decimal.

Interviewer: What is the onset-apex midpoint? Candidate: 135.0 mm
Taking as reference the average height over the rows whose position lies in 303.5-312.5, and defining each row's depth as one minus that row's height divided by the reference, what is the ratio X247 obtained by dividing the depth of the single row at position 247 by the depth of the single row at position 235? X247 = 0.9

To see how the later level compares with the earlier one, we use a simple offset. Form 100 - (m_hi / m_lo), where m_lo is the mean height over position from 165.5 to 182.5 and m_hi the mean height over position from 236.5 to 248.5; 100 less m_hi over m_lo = 99.29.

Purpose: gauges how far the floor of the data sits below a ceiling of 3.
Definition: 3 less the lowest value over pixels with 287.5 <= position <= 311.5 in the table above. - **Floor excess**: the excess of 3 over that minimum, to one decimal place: 2.3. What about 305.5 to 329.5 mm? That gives 1.8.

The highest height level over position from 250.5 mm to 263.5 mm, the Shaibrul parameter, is 1.38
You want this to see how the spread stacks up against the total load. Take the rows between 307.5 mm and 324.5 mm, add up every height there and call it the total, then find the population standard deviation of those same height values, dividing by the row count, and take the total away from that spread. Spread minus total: -21.6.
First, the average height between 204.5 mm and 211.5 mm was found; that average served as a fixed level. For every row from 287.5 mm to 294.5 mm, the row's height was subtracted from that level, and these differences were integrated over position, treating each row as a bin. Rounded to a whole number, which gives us 4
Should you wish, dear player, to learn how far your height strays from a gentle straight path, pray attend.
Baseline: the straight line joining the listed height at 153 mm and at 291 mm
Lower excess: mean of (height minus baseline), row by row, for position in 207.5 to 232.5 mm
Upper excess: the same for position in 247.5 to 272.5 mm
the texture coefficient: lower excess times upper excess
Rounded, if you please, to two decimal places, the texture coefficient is 0.08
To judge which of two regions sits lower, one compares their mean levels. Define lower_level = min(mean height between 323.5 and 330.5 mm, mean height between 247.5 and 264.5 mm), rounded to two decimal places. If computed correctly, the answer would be 1.26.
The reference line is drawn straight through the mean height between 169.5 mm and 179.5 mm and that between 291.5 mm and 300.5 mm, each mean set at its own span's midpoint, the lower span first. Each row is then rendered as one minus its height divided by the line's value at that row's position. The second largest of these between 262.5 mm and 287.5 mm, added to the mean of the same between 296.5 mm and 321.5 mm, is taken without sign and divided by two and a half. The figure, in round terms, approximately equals 0.16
